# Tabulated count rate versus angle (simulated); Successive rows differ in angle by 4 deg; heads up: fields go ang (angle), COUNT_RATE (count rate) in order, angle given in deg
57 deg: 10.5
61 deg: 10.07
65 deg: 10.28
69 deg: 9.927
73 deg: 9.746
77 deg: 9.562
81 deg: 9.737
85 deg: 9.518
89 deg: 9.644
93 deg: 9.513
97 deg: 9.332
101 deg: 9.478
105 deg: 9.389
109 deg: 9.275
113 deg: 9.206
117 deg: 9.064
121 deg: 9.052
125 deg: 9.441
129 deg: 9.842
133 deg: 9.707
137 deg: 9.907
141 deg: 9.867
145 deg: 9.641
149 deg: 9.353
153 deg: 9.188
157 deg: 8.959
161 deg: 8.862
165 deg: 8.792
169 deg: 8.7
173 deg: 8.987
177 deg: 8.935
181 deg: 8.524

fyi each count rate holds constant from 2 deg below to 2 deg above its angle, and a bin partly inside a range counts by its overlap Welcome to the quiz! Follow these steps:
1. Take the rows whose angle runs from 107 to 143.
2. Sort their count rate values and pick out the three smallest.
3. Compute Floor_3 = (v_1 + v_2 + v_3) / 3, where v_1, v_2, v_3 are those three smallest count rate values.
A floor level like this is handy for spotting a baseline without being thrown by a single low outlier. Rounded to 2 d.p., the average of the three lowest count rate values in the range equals 9.11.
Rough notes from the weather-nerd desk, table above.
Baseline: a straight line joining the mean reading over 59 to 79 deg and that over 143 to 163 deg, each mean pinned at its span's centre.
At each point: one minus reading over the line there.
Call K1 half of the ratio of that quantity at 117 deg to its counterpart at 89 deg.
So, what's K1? 2.22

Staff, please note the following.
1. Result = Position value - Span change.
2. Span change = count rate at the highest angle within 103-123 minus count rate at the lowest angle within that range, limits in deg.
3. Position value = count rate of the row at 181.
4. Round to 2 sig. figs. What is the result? 8.9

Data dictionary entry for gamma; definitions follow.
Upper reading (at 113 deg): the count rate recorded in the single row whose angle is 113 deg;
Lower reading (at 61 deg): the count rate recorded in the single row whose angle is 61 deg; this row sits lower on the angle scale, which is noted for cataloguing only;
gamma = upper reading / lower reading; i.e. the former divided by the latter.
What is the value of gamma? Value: 0.91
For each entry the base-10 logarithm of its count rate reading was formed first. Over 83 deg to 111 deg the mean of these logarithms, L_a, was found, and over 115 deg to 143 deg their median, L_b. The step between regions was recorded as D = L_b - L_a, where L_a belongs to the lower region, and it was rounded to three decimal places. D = 0.012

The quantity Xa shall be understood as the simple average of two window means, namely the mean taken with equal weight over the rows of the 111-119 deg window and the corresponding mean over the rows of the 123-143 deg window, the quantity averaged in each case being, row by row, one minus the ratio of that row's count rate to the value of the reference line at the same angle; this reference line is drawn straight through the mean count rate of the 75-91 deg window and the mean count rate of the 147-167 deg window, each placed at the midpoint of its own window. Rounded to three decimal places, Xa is -0.017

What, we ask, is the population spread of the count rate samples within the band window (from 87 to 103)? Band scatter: 0.11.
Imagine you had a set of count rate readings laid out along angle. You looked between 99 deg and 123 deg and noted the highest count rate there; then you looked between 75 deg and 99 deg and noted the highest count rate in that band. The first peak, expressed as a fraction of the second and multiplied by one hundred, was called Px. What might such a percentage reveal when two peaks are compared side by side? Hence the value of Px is 97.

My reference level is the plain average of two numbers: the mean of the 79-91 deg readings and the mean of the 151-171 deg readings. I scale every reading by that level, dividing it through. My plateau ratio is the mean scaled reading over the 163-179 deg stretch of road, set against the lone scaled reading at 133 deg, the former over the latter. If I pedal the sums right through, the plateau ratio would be 0.91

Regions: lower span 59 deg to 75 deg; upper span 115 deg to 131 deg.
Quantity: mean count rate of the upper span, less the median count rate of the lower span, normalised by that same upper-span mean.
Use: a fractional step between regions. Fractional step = -0.07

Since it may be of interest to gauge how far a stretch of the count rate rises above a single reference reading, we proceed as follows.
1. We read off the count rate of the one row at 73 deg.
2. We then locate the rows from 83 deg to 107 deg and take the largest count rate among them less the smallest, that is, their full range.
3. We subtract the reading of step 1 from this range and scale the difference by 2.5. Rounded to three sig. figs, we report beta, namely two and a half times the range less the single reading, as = -23.6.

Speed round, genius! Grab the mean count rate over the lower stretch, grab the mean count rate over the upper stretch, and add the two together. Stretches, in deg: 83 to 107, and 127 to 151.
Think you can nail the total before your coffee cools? 19.2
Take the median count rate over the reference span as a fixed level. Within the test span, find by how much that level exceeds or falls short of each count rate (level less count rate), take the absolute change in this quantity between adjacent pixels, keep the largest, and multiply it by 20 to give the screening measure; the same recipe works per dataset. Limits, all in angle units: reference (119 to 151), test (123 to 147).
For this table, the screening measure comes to 8.0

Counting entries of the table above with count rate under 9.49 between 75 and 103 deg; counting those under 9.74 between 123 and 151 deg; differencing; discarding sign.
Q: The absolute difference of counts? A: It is 2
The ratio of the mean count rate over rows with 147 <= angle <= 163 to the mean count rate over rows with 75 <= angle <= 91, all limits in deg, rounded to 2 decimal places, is 0.95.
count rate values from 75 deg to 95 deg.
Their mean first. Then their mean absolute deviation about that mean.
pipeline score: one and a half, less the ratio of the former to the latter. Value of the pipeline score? -124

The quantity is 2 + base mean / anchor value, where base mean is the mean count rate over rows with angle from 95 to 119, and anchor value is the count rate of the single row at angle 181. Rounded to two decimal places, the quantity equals 3.09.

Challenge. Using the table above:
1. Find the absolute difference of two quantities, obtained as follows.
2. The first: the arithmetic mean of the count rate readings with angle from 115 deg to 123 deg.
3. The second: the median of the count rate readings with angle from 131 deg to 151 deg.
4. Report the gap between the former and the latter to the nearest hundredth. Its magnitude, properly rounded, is 0.65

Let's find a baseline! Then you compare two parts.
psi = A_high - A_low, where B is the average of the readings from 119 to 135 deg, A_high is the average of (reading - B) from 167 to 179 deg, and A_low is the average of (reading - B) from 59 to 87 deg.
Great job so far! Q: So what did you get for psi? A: -1.0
